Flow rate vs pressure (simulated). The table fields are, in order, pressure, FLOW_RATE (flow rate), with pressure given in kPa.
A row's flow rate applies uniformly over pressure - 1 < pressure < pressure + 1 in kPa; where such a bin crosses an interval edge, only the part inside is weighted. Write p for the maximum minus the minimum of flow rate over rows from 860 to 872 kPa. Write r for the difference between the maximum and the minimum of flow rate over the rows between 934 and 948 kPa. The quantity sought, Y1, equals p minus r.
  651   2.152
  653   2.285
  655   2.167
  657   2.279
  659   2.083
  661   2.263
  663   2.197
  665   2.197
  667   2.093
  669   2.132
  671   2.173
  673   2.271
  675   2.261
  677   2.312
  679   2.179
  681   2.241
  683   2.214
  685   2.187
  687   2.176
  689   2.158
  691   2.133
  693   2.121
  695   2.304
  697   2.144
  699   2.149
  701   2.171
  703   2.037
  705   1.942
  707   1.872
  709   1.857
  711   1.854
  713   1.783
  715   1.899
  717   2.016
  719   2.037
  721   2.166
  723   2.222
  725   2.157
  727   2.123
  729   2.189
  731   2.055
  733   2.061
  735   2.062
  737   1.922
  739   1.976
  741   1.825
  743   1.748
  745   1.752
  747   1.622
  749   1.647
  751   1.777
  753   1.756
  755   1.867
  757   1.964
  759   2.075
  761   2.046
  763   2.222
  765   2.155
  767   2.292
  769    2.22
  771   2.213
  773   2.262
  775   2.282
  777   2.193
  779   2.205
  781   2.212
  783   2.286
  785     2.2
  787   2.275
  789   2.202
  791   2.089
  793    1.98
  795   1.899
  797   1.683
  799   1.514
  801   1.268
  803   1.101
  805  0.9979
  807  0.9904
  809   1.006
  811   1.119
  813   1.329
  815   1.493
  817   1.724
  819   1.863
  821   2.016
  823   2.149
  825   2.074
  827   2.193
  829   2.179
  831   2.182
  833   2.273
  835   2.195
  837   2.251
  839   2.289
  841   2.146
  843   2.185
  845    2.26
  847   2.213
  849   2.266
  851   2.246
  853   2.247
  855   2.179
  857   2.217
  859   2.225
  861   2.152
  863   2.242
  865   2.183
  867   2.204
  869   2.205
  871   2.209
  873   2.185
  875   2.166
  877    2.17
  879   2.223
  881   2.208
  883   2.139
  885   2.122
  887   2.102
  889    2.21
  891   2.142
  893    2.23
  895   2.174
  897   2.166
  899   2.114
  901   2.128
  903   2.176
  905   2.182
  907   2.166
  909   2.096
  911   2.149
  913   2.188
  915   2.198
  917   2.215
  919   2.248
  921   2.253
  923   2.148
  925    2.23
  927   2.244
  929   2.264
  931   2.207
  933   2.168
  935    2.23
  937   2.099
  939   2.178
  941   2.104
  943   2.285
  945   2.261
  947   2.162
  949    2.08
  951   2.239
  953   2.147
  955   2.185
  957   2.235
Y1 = -0.10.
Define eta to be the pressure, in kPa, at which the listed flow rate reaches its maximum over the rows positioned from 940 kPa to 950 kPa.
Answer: 943 kPa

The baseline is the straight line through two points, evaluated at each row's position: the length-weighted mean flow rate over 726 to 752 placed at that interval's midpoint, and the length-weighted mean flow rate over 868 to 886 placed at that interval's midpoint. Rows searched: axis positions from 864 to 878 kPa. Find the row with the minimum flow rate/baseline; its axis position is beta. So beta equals 875 kPa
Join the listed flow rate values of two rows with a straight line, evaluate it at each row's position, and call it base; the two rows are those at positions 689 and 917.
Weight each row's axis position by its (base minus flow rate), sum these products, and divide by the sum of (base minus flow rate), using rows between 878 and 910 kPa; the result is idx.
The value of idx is 896.7 kPa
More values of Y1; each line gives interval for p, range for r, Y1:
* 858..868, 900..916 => -0.01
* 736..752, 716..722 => 0.20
